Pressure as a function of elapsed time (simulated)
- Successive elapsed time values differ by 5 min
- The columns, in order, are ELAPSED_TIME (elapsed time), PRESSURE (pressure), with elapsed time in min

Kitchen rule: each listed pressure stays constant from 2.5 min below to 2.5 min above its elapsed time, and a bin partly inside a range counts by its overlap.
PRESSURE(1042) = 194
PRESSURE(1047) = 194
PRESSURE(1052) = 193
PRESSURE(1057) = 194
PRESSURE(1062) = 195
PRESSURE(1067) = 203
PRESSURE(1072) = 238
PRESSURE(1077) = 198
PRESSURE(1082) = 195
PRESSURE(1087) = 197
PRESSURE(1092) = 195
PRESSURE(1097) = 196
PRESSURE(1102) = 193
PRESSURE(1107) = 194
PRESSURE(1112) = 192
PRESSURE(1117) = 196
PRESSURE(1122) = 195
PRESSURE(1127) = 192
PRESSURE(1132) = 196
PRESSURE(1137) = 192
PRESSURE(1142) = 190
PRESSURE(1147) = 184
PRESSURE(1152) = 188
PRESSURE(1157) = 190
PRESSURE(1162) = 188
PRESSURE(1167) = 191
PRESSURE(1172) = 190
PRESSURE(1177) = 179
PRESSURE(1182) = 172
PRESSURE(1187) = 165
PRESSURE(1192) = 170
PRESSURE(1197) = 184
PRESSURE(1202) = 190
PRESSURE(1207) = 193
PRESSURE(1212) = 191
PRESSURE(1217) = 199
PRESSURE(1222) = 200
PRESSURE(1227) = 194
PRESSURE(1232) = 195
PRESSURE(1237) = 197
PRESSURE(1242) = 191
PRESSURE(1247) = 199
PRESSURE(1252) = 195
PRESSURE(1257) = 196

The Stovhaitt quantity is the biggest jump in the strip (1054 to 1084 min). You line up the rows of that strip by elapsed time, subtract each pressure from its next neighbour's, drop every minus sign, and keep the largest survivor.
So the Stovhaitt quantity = 40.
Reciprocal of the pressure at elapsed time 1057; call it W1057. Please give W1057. 0.0052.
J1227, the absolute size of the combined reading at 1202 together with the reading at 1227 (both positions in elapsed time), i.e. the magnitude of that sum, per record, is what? 384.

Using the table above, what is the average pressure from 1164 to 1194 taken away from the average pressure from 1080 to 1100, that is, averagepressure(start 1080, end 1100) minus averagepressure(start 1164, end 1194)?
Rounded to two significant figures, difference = 18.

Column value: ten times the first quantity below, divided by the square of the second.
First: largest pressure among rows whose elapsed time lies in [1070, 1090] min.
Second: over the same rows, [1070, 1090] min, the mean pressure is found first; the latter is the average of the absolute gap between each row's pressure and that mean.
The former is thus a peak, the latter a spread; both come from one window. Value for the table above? 10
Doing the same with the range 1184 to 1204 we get 20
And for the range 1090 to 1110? 1960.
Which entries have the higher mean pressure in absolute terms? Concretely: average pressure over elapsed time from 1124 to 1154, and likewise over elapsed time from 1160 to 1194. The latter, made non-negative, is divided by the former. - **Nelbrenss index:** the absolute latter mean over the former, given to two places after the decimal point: 0.94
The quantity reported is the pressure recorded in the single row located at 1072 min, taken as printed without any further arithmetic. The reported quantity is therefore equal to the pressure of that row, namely 238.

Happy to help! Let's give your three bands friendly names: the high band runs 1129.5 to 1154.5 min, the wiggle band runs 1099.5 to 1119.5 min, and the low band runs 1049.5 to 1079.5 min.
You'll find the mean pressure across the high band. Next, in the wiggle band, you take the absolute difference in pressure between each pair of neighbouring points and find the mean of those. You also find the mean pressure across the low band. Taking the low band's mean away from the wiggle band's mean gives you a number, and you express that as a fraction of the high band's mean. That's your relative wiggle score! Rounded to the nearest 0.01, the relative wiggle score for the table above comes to -1.06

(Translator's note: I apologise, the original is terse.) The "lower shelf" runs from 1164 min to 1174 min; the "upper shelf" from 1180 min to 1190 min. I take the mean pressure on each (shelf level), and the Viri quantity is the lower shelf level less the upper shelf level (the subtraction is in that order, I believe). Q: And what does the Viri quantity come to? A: 22.0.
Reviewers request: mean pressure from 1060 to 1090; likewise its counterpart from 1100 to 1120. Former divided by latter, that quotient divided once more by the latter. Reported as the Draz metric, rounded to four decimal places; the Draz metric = 0.0054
